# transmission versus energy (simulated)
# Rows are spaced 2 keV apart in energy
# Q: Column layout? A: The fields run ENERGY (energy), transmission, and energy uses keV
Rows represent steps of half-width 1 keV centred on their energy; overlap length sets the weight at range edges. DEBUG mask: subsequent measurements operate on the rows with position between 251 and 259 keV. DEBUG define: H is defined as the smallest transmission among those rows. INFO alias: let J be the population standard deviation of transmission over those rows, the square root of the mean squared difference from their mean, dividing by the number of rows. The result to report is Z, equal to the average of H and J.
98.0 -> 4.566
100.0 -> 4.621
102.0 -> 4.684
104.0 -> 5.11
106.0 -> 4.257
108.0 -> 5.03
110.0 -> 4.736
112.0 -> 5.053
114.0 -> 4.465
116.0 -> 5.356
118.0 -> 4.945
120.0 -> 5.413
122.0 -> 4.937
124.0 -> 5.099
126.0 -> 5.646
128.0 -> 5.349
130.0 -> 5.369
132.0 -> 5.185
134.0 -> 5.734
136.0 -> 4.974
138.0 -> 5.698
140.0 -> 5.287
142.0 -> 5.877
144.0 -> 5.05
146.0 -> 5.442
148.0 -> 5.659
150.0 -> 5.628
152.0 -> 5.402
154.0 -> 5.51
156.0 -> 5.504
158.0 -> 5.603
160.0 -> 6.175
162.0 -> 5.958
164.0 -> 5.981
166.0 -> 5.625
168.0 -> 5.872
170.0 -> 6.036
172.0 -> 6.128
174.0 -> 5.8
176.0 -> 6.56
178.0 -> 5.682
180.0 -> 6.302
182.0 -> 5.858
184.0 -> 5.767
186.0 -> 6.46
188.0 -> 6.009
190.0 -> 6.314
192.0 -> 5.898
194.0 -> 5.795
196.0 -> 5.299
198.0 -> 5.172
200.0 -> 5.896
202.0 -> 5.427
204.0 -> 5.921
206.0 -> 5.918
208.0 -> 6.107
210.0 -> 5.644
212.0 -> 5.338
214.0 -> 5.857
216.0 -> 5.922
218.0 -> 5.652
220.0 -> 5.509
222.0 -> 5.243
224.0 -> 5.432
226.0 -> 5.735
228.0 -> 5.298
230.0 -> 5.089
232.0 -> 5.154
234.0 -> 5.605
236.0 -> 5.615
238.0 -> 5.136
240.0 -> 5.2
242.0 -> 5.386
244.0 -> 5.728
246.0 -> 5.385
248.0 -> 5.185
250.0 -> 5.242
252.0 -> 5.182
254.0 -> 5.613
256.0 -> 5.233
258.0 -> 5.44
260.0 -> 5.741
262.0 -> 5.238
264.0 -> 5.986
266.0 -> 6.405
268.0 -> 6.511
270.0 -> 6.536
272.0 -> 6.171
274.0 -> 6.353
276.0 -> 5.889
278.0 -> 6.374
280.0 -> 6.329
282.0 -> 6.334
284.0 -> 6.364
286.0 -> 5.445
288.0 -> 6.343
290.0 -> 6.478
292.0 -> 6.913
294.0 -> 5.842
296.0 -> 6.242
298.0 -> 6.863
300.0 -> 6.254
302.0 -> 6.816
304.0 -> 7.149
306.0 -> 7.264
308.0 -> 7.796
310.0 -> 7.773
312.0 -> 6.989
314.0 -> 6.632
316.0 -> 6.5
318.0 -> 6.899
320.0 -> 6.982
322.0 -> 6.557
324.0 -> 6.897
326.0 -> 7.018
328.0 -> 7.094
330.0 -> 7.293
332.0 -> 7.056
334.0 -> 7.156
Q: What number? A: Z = 2.68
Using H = 5.182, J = 0.172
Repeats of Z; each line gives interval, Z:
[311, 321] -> 3.35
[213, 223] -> 2.74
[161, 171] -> 2.88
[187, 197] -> 2.82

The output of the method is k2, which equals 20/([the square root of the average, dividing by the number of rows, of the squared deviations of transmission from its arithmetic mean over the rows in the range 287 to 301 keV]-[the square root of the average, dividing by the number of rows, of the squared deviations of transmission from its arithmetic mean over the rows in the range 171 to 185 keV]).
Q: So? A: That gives 439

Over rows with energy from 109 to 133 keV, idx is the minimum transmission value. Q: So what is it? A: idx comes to 4.465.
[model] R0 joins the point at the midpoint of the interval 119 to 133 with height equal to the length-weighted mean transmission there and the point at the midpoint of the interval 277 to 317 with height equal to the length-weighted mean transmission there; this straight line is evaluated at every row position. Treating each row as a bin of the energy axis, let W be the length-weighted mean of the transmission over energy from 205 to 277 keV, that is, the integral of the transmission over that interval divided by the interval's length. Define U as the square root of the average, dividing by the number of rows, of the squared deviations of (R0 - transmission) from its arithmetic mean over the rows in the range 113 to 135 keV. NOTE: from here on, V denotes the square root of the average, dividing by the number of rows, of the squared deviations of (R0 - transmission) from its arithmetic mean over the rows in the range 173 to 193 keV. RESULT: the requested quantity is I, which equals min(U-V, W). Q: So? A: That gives 0.01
